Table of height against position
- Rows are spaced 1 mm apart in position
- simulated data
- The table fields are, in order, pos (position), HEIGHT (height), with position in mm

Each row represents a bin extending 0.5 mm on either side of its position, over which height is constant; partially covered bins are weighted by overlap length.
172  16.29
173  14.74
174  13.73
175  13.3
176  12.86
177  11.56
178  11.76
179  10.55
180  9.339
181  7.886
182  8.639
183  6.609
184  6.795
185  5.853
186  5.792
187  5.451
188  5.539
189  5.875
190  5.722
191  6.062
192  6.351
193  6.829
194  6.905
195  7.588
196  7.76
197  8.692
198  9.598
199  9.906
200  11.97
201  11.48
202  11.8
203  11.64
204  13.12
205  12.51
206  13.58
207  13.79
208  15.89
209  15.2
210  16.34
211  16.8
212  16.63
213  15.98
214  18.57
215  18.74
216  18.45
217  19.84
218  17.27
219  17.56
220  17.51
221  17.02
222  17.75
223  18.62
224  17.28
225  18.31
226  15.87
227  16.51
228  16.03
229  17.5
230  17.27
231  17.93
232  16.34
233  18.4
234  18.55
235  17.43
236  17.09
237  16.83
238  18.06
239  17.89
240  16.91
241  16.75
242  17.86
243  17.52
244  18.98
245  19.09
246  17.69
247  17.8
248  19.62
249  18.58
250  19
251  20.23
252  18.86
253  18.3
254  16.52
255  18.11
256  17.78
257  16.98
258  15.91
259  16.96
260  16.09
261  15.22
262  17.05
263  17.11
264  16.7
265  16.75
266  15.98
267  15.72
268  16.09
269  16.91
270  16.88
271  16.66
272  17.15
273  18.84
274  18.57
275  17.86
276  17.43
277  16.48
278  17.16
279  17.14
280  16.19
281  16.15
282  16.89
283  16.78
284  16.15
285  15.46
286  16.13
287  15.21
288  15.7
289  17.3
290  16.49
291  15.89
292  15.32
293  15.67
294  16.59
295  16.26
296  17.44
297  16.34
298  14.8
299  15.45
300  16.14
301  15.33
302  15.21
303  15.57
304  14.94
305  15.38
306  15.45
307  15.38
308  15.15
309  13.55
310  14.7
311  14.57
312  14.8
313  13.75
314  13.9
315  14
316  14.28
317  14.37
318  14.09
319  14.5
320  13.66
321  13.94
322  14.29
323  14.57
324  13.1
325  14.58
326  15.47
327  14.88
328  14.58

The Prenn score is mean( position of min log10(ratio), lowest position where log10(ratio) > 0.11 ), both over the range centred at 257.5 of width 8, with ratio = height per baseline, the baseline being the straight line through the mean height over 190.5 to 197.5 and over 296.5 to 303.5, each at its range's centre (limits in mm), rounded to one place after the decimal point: 257.5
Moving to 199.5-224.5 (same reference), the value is 201.5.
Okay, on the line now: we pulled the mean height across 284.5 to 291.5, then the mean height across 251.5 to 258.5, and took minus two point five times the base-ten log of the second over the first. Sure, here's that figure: -0.10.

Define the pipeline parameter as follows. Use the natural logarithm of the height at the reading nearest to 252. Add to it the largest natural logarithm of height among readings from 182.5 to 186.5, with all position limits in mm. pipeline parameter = 4.9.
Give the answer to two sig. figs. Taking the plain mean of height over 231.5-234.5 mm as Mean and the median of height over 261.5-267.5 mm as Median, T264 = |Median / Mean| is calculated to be 0.94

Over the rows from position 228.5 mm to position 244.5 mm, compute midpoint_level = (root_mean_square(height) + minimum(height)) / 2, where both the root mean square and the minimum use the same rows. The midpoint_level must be 17.0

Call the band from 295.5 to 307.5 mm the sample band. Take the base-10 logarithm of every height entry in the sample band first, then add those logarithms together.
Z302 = 14.3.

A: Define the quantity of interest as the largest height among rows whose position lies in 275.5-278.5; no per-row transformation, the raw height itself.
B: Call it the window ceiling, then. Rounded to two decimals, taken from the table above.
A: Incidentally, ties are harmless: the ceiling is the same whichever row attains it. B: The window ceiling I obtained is 17.43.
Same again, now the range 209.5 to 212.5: 16.80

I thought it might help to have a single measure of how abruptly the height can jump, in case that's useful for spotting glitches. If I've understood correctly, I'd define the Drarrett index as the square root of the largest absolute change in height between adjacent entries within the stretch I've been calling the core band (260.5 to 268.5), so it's 1.4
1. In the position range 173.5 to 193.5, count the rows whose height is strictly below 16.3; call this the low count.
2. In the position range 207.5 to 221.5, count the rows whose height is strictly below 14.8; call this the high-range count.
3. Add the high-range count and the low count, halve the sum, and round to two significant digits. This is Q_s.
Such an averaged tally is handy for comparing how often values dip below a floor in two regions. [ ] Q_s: 10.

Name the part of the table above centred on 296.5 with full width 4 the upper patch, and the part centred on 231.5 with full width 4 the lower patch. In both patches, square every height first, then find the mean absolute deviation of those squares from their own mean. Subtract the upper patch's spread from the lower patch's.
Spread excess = 1.4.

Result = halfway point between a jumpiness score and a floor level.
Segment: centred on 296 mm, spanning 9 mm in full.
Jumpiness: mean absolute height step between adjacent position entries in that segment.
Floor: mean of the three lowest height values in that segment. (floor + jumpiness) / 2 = 8.02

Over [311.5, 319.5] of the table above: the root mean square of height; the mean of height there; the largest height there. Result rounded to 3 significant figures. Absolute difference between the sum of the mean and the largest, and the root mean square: 14.8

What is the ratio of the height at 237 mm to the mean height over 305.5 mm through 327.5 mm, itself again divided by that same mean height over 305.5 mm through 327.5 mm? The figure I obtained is 0.081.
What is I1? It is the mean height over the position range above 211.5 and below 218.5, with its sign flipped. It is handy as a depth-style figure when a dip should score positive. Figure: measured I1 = -17.9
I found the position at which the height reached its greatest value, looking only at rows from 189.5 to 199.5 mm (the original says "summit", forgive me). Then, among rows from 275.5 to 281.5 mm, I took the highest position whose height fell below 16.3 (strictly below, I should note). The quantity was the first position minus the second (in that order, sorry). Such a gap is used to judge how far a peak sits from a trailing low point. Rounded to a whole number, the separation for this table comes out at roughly -82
